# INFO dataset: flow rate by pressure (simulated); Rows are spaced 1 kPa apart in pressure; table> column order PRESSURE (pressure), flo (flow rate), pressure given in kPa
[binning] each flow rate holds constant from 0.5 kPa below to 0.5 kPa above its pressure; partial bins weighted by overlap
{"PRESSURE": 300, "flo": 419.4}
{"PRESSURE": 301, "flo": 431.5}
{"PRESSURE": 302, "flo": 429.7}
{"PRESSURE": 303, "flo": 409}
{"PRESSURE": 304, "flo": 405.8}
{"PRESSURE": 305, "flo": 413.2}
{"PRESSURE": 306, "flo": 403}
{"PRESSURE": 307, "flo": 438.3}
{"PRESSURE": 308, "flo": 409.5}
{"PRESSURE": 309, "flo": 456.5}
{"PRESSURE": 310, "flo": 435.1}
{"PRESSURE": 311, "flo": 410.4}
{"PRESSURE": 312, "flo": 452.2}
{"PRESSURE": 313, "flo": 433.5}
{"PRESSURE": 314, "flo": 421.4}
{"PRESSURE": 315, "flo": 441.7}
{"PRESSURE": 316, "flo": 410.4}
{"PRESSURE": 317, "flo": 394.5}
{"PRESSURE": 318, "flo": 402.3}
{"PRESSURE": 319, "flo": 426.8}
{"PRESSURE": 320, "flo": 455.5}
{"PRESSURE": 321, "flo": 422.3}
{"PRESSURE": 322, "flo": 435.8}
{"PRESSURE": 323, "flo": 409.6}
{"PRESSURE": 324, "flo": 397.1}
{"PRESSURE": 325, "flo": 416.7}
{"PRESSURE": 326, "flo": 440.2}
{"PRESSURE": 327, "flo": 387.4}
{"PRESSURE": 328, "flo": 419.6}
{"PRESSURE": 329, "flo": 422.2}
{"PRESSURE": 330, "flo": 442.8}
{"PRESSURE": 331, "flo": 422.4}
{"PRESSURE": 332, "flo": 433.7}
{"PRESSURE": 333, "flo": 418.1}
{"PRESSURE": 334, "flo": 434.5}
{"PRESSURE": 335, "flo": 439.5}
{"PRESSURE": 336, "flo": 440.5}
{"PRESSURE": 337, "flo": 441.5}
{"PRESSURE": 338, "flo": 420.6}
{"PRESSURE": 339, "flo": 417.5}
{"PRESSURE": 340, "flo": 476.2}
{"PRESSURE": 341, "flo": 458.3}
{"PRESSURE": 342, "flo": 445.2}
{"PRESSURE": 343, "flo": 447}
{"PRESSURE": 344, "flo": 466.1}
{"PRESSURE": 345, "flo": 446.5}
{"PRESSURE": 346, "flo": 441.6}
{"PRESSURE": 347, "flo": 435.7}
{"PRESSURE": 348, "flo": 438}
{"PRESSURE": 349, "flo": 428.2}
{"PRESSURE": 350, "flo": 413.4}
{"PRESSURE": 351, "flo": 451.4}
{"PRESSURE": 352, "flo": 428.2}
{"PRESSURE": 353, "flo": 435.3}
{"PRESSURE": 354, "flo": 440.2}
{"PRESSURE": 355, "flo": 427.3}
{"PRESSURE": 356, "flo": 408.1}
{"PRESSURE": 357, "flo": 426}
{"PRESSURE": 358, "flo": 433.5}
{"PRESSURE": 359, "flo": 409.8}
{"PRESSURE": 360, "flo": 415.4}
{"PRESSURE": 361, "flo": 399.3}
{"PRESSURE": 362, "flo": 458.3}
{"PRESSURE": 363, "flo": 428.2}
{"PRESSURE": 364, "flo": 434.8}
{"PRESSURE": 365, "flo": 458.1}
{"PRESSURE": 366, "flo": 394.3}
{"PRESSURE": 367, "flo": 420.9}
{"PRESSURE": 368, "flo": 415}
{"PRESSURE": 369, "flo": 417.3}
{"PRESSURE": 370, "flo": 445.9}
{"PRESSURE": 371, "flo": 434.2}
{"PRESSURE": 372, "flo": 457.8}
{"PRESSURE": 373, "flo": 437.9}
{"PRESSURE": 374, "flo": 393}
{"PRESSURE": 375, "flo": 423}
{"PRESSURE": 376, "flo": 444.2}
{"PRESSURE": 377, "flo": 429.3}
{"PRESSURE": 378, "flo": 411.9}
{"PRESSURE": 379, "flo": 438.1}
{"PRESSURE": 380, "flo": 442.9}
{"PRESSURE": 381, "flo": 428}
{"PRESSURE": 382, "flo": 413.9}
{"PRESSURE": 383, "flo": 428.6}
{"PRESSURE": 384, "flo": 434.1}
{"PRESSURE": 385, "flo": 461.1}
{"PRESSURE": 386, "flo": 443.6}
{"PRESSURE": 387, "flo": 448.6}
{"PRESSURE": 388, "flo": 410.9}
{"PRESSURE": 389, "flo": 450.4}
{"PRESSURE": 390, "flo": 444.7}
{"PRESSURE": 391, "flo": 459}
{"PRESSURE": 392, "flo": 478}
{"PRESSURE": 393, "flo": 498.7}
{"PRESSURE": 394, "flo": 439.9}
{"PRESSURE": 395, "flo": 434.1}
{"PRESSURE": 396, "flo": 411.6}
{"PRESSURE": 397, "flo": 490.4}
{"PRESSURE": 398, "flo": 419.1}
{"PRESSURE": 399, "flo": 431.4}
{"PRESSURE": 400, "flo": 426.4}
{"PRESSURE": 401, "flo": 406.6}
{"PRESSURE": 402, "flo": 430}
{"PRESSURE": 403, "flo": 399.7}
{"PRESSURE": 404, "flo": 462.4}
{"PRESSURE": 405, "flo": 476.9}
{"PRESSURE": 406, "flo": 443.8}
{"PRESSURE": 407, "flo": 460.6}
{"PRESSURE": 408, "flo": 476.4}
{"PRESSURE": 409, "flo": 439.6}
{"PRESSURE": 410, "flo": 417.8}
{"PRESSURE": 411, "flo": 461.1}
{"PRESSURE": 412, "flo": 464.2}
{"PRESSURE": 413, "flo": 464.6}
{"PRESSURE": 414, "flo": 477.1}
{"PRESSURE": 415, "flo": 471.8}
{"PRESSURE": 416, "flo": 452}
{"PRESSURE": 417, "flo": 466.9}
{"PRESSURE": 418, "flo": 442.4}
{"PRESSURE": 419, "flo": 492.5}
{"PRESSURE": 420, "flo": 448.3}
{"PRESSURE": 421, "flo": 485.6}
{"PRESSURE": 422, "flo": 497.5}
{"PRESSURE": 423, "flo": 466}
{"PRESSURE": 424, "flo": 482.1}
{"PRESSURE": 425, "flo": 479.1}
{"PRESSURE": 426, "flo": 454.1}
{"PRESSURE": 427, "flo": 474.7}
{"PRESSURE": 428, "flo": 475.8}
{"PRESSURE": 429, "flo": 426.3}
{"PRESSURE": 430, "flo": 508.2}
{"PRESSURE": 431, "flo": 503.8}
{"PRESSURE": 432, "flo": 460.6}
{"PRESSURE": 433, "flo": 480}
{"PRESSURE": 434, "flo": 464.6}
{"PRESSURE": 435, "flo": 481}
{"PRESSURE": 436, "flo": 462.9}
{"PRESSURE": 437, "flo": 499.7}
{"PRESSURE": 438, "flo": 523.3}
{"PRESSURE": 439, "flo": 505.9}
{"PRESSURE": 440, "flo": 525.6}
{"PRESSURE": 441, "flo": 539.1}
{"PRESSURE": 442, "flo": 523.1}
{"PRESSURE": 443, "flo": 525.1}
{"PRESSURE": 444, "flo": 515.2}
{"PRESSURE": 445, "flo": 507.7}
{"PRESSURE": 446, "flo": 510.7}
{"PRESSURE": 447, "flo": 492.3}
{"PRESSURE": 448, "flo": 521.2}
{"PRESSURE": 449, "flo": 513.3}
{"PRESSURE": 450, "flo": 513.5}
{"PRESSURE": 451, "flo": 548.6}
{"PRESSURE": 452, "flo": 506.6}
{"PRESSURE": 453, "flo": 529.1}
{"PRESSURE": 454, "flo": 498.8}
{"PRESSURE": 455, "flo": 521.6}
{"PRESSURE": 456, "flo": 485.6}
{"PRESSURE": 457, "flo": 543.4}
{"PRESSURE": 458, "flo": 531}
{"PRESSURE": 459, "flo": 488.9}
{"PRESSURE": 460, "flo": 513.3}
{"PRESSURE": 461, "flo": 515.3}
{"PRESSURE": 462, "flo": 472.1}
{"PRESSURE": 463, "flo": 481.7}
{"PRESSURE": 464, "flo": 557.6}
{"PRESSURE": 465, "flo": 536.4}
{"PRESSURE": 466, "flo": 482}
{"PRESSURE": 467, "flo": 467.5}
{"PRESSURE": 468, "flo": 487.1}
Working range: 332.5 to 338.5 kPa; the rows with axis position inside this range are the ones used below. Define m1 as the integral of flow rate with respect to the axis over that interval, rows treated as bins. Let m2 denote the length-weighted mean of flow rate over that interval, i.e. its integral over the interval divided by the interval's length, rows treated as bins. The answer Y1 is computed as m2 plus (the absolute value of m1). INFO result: 3027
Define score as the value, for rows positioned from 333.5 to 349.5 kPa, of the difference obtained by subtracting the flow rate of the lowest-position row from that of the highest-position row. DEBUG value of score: -6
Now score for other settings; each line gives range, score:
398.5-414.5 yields 46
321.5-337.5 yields 6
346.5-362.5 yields 23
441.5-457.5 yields 20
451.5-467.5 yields -39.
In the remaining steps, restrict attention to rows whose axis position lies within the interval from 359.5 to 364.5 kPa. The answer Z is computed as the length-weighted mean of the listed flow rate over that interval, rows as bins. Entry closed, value 427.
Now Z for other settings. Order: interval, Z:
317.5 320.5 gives 428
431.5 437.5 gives 475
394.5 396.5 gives 423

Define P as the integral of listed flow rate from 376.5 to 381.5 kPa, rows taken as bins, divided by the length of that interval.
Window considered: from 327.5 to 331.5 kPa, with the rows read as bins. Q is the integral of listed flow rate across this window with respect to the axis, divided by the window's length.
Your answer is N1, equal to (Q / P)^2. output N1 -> 0.98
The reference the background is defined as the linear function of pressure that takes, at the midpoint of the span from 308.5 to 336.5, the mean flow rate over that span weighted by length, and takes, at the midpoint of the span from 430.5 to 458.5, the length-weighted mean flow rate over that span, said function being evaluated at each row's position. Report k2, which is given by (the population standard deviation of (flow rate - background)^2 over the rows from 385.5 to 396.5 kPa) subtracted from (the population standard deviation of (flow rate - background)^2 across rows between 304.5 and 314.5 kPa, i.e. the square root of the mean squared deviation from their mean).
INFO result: -780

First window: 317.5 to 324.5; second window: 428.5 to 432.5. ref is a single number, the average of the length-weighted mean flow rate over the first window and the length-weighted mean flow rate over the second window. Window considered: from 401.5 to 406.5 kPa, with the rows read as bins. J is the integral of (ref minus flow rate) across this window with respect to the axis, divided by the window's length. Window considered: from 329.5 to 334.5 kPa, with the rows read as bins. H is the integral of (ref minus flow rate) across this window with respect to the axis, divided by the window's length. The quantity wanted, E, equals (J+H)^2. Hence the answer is 539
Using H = 18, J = 5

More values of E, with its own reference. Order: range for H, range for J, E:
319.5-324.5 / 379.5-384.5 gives 1807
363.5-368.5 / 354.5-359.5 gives 2551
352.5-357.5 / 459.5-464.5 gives 1545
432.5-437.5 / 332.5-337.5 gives 269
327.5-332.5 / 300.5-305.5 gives 2509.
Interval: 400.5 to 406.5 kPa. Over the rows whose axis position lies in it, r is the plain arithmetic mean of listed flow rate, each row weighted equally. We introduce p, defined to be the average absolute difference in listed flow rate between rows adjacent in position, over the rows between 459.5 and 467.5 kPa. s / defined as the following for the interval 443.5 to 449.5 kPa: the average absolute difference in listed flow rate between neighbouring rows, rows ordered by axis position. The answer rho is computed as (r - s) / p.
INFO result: 13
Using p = 32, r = 437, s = 13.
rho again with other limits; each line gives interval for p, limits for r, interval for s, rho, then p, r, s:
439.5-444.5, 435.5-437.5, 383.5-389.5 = 44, 10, 481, 25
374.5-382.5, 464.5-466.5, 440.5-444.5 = 31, 16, 509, 9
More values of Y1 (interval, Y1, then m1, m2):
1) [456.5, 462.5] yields 3575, 3064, 511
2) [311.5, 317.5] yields 2979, 2554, 426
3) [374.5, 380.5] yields 3021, 2589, 432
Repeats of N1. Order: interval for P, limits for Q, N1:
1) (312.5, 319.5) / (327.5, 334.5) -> 1.04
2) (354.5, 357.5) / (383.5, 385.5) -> 1.13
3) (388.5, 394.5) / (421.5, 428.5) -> 1.06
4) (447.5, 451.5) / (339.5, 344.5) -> 0.77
